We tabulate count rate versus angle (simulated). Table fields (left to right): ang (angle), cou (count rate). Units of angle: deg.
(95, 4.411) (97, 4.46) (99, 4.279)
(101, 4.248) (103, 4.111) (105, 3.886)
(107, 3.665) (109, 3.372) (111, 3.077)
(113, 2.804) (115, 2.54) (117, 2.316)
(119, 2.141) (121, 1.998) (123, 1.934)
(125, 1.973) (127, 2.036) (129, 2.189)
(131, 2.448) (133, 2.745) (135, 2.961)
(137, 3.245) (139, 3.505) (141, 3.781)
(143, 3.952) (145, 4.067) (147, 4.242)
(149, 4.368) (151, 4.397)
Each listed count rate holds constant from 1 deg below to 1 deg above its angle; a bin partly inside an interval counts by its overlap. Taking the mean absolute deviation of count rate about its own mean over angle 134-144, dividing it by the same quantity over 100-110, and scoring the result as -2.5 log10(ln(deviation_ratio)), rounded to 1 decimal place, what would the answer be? 2.2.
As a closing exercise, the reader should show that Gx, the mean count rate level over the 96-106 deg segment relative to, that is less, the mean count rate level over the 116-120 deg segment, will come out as 2.0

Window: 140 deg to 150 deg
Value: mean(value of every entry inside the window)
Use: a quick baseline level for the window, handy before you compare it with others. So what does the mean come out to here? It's 4.1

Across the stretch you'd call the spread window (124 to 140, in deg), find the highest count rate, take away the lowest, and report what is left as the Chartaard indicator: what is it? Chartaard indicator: 1.5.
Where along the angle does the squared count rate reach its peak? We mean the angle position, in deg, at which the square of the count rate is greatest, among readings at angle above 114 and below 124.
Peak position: 115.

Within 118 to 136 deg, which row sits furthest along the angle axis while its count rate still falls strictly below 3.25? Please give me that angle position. 135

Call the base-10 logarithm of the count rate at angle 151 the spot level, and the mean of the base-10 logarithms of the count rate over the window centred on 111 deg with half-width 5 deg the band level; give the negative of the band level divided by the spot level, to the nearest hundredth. -0.76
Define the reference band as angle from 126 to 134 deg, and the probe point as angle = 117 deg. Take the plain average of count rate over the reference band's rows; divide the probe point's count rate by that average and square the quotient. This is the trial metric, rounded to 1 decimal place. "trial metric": 1.0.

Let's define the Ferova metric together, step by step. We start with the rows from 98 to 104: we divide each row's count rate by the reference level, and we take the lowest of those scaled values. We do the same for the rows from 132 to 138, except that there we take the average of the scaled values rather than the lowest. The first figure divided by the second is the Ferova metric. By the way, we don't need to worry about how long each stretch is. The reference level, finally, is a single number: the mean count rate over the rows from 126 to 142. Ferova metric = 1.4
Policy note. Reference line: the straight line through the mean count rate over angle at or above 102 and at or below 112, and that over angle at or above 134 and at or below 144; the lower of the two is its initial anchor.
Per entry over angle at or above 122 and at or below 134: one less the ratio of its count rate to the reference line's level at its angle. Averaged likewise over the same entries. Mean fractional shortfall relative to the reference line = 0.37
